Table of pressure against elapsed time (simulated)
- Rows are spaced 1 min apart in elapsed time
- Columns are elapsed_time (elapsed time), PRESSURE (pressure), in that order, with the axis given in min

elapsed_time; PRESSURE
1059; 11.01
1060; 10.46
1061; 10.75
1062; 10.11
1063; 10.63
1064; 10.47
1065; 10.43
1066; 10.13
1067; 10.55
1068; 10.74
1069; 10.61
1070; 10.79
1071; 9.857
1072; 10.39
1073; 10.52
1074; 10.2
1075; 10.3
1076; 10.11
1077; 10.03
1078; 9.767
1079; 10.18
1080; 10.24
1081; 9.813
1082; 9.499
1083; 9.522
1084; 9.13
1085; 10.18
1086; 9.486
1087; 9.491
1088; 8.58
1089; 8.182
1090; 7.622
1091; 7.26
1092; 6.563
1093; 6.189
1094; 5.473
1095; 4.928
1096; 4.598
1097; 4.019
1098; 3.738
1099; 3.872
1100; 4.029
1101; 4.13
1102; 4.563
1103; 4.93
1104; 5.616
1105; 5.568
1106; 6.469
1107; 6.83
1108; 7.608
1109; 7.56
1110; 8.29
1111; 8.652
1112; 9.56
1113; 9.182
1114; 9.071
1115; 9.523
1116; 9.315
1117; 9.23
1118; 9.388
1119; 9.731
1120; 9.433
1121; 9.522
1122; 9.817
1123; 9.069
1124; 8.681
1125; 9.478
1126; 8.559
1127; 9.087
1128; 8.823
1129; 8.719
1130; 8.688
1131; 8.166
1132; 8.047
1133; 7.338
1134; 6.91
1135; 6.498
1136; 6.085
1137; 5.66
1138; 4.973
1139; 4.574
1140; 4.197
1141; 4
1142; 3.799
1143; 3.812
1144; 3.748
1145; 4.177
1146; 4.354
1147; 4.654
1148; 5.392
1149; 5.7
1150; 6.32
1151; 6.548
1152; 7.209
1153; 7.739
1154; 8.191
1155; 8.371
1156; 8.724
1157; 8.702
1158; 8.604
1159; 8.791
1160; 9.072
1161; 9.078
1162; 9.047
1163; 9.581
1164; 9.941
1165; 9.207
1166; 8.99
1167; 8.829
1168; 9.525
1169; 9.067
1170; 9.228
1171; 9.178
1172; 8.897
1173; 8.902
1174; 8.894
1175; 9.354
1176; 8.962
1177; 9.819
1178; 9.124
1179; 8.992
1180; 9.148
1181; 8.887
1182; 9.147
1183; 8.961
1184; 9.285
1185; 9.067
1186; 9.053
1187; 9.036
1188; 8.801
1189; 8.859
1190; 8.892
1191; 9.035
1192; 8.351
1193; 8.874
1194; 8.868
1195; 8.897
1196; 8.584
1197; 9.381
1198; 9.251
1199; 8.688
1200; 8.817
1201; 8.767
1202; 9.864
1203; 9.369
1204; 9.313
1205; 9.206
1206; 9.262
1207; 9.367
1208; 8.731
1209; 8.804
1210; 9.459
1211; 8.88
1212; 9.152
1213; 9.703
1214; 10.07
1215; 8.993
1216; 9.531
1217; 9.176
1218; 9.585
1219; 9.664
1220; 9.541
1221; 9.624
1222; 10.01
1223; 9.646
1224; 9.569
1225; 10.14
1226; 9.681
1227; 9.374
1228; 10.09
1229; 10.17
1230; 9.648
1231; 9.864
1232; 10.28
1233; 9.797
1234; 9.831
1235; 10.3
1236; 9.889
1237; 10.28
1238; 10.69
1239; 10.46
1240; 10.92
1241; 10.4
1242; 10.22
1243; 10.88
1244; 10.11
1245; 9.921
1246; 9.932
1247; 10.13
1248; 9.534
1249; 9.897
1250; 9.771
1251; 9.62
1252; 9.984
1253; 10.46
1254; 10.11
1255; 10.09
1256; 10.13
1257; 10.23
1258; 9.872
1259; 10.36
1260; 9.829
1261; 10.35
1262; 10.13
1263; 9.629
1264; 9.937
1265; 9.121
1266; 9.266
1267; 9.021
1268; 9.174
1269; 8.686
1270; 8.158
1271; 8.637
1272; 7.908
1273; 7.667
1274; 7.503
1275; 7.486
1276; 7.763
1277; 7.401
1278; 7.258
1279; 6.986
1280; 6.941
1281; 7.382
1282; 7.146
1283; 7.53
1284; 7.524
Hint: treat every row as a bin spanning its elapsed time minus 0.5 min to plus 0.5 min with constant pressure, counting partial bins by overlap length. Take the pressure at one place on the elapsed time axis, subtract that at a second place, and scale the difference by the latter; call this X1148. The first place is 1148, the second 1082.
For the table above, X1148 -0.43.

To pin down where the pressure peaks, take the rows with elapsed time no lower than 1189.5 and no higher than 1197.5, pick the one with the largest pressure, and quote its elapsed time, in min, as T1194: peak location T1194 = 1197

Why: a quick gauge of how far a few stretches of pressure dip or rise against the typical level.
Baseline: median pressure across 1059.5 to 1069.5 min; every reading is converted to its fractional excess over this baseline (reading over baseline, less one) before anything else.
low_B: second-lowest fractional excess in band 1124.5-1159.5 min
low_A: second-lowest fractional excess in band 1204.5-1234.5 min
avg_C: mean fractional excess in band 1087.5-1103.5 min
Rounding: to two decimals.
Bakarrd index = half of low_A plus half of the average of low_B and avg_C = -0.36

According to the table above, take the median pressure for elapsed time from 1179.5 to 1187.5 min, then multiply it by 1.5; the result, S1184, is 14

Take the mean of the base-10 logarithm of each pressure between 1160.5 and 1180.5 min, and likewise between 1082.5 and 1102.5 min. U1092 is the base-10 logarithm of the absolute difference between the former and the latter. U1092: -0.8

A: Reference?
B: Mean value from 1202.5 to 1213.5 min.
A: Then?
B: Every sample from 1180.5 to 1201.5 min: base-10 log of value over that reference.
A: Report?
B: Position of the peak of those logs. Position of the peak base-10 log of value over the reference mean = 1197 min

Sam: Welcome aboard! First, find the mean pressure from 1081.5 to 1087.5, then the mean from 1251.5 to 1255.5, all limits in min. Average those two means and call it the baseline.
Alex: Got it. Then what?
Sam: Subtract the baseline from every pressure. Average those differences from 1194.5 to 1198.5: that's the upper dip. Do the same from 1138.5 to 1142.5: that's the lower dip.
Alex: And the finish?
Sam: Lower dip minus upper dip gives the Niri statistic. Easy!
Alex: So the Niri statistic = -4.9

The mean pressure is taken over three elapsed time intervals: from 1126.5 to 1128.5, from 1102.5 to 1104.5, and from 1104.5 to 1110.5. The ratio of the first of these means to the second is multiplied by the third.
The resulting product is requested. 12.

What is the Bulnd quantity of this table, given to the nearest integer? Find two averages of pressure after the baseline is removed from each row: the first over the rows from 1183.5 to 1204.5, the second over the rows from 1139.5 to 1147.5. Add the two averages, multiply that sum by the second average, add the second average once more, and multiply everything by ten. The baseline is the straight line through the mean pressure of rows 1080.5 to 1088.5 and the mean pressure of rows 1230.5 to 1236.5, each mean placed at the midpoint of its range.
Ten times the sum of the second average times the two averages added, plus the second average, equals 303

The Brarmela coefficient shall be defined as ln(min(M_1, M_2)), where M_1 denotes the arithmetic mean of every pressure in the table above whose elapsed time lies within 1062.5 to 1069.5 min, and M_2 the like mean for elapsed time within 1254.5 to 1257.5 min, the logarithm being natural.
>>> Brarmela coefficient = 2.32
